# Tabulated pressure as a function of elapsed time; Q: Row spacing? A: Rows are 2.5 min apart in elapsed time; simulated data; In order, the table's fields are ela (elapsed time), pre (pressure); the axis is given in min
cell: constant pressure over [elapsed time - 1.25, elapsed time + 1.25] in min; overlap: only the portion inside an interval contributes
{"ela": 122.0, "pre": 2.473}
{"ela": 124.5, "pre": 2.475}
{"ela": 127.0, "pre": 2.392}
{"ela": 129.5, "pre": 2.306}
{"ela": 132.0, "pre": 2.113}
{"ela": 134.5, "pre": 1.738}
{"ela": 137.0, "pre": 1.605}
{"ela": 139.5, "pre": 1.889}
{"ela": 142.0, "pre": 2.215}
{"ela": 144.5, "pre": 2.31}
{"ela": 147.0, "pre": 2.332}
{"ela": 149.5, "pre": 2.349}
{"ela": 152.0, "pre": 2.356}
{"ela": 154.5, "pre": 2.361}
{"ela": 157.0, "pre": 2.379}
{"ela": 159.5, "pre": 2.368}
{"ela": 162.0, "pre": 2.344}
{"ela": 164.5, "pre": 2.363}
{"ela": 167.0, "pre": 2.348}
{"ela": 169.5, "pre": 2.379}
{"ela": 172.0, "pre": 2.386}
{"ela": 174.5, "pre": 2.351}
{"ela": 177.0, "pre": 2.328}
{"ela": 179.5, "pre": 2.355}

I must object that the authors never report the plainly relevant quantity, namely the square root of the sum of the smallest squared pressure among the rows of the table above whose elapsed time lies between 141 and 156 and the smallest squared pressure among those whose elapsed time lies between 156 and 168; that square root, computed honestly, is 3.22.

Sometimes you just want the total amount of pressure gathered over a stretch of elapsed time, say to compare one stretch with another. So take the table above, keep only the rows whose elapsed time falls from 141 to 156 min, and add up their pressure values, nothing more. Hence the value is 13.92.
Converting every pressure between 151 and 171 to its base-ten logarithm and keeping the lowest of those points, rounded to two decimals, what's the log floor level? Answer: 0.37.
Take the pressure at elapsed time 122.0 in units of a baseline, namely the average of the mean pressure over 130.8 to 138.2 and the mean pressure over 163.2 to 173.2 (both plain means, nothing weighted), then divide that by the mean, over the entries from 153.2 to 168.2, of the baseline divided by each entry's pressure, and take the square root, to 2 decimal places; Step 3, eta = 1.15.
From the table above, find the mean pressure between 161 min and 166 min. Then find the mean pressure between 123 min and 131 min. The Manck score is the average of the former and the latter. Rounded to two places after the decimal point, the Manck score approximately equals 2.37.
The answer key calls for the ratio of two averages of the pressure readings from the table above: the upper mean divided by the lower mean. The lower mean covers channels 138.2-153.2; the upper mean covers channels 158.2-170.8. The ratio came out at 1.1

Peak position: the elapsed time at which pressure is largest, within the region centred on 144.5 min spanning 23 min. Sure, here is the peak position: 154.5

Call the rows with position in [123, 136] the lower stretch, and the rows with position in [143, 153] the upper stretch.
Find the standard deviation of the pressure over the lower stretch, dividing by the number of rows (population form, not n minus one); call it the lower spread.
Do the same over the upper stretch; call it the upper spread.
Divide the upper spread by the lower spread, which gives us 0.068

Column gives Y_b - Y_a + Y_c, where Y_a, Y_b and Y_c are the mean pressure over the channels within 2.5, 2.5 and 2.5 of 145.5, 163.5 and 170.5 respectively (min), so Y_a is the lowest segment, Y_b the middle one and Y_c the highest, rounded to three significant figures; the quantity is 2.42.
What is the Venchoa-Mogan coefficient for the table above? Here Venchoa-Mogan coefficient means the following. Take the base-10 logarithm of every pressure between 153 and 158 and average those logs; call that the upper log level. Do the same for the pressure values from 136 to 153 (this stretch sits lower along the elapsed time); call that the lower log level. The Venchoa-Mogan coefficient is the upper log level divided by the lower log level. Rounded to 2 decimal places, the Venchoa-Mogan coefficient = 1.14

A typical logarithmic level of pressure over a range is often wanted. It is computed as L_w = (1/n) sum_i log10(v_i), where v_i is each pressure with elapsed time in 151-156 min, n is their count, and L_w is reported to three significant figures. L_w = 0.373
